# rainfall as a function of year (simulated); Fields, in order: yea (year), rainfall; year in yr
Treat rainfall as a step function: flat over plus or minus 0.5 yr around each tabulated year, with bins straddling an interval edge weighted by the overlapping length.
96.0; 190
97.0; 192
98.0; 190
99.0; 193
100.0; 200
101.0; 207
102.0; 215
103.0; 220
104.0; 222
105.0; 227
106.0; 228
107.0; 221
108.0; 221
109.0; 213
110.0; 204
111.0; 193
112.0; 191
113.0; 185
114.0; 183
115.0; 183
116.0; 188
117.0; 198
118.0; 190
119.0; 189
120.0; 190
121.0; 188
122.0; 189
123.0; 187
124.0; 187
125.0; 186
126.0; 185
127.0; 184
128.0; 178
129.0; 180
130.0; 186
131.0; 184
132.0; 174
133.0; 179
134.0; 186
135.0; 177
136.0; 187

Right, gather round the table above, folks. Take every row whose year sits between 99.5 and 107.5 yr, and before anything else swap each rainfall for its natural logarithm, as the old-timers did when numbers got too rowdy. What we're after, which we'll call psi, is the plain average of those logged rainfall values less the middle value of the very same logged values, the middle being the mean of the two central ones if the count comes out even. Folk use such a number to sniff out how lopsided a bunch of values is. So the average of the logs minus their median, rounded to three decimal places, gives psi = -0.015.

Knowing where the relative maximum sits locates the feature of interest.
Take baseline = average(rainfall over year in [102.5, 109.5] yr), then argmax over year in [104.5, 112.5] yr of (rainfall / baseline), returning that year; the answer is 106.0 yr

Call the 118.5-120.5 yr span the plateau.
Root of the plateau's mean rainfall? 13.8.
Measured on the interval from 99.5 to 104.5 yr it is 14.6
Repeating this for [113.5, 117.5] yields 13.7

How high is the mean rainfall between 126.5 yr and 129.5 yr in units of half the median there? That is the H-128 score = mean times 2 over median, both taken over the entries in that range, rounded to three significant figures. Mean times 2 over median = 2.01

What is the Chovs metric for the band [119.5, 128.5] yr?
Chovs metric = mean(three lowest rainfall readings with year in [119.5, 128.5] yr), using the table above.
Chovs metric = 182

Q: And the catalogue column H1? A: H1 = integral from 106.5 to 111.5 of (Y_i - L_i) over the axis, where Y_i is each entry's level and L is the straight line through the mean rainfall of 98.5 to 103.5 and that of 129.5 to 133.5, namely 51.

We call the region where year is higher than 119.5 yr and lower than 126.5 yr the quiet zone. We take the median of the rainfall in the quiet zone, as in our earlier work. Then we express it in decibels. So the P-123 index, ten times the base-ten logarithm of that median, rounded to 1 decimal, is 22.7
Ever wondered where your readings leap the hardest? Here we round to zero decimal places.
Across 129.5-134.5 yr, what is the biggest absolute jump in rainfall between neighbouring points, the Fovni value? 10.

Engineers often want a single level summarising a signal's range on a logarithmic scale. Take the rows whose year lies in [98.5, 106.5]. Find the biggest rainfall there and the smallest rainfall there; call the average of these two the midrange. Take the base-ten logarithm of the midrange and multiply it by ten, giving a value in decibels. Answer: 23.2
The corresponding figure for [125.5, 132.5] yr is 22.6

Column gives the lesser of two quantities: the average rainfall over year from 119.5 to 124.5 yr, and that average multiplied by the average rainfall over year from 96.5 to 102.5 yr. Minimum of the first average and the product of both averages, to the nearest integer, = 188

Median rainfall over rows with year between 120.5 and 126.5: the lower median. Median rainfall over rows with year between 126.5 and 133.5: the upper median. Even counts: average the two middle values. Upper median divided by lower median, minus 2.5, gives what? -1.54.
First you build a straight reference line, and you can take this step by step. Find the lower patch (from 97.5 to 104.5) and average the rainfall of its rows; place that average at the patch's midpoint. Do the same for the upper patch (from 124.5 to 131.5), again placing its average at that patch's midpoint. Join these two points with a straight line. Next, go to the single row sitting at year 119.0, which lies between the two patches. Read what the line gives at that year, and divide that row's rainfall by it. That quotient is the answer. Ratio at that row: 0.99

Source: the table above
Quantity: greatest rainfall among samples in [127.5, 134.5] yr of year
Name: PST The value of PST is 186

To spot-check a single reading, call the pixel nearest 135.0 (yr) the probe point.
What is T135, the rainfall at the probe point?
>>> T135 177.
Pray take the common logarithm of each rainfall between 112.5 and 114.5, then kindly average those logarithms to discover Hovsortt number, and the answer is 2.26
